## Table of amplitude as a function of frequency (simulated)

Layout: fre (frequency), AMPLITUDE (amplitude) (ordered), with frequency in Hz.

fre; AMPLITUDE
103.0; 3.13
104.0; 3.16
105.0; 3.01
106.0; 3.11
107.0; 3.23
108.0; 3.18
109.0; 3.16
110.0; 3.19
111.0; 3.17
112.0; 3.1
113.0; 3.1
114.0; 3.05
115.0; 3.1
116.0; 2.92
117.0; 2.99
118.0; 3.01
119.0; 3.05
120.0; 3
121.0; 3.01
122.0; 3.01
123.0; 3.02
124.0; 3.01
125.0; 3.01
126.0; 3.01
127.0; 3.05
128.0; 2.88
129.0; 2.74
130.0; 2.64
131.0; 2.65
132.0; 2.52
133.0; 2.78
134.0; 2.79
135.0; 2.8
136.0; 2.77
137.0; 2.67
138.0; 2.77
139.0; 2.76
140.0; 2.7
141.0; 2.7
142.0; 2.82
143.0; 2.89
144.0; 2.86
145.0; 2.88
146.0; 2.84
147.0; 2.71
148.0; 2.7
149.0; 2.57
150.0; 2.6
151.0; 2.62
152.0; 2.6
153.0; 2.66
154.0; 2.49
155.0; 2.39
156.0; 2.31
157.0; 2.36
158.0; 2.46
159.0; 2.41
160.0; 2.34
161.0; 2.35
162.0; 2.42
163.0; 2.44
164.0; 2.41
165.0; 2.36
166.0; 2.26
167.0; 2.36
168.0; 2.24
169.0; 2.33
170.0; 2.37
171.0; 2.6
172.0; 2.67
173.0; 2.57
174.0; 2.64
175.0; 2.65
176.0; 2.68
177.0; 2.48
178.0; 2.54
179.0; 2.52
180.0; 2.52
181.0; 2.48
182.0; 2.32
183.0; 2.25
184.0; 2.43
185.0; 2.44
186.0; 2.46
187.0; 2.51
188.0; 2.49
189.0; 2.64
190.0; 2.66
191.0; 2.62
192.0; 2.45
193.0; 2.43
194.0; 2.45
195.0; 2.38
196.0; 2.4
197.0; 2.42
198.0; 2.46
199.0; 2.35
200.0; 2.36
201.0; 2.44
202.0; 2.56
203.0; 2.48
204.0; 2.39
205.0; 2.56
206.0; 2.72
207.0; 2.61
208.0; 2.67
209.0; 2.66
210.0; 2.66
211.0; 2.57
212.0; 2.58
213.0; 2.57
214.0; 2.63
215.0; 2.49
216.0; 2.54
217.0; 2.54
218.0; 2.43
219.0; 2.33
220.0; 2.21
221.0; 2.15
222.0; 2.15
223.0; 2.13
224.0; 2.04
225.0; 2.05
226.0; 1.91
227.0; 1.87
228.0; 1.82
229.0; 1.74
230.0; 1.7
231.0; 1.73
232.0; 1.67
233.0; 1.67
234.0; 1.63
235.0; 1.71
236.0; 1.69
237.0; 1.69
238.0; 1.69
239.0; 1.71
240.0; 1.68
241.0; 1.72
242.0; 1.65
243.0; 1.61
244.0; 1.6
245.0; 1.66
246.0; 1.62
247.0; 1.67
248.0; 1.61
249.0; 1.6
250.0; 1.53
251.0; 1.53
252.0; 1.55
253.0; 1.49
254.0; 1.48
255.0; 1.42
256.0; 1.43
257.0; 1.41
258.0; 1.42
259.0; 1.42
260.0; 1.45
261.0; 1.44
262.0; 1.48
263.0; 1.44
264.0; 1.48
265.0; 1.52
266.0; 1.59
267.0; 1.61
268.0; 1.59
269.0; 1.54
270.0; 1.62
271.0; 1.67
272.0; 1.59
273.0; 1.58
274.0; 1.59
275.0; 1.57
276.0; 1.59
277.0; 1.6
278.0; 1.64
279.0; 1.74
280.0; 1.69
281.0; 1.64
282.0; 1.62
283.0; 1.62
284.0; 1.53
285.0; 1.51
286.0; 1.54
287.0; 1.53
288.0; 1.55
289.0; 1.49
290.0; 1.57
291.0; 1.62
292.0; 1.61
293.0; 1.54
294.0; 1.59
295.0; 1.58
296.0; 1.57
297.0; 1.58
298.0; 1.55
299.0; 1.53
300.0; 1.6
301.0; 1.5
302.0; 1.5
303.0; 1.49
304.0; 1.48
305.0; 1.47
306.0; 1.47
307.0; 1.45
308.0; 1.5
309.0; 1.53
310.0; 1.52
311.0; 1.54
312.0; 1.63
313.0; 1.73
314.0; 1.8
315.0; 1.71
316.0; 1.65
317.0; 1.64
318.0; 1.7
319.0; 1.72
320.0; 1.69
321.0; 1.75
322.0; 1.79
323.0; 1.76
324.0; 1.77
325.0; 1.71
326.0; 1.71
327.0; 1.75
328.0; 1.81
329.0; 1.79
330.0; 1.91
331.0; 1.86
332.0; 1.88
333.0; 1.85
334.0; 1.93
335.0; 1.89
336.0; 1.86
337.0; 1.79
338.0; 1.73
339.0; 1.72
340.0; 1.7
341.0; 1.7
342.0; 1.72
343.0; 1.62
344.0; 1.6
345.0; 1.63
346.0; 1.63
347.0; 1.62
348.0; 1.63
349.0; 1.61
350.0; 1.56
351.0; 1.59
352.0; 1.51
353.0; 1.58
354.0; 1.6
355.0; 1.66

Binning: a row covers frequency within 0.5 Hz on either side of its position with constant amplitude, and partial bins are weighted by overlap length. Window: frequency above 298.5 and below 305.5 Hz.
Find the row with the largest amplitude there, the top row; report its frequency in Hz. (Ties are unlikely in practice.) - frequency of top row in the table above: 300.0 Hz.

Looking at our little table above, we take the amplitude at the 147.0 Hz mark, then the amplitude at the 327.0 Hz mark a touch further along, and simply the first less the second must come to 0.96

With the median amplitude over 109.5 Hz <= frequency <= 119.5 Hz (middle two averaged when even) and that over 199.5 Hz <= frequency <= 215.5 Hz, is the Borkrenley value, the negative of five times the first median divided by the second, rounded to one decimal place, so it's -6.0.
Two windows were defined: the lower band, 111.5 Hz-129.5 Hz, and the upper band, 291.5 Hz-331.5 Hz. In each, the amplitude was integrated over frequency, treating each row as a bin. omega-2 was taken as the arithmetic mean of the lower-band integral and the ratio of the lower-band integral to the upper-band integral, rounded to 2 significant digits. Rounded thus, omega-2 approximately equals 27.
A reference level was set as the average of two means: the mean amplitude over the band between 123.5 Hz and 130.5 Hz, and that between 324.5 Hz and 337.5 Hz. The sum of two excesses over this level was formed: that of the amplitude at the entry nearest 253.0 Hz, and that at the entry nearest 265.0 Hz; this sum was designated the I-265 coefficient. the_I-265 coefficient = -1.7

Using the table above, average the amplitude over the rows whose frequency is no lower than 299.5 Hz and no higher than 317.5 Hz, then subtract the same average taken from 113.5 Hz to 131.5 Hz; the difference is -1.4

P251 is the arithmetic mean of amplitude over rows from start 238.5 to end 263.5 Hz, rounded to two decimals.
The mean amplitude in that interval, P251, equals 1.54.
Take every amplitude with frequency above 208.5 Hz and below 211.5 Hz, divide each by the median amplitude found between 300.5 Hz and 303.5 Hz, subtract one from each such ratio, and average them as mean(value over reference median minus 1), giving 0.75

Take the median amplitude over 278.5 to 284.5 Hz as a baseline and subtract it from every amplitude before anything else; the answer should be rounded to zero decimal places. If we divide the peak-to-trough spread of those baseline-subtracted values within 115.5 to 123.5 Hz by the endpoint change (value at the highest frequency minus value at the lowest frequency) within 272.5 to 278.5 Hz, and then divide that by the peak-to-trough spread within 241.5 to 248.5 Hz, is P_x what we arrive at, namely 31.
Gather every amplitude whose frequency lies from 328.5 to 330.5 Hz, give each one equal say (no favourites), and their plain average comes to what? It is 1.85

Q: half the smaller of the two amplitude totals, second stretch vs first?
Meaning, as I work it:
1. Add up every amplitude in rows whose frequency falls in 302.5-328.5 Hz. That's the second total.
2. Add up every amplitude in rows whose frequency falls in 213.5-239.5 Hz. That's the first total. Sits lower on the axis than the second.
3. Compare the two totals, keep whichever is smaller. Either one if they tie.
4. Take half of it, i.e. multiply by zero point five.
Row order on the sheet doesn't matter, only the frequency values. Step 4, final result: 21.4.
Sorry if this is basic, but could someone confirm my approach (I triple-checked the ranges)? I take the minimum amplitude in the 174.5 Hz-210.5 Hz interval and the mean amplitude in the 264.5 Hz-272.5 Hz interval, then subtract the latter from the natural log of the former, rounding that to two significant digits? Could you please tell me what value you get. -0.78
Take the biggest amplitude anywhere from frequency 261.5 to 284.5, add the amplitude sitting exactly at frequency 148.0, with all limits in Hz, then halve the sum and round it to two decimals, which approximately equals 2.22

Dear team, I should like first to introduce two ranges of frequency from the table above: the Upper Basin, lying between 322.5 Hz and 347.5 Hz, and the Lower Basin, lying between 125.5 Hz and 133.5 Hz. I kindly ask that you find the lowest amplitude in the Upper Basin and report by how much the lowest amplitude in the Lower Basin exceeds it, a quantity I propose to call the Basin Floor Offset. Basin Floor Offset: 0.92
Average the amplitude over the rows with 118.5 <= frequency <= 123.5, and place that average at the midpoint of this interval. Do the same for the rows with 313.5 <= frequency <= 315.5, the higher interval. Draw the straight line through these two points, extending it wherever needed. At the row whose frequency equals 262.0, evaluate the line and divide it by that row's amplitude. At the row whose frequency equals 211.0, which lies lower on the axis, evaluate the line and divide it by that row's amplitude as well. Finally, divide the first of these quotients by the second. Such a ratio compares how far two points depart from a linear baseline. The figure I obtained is 1.50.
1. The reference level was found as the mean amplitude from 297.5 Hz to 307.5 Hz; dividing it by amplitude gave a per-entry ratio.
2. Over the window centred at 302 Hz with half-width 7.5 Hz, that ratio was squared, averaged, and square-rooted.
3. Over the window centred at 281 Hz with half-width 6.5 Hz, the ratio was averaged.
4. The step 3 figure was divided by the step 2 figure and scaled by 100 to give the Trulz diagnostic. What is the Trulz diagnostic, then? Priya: 94.9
